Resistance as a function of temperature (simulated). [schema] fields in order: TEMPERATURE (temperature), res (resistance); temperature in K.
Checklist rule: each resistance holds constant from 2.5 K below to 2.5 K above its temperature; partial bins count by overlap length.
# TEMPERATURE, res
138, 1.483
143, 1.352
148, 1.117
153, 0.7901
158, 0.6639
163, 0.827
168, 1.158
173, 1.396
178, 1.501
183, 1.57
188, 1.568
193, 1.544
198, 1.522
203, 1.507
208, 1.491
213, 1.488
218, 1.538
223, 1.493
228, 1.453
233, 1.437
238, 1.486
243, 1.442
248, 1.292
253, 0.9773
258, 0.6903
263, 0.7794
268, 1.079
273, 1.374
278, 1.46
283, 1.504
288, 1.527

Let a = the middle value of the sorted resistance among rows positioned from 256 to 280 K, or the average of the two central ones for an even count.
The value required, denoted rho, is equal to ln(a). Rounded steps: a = 1.08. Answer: 0.1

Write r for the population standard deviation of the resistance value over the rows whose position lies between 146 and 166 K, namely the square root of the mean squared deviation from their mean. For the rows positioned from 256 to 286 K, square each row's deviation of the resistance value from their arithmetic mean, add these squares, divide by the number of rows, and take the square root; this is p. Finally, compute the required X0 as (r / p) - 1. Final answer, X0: -0.5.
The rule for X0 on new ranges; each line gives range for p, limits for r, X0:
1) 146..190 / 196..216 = -1.0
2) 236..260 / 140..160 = -0.1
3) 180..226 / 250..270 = 4.1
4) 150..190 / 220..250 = -0.8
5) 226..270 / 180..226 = -0.9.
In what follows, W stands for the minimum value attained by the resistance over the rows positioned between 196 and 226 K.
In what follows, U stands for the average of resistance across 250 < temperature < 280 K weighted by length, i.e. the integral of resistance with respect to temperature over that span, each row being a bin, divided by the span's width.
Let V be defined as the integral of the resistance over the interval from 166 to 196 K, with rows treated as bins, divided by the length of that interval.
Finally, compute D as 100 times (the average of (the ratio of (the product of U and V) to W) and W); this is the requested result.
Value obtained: 126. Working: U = 1.1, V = 1.46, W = 1.488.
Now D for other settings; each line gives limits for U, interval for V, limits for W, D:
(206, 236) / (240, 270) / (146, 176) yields 151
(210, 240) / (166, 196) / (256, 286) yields 192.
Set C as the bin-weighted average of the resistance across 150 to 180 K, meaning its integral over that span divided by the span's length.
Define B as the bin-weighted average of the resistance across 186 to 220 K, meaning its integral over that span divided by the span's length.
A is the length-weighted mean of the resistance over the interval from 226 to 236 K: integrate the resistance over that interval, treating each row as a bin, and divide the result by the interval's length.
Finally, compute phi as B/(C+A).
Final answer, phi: 0.61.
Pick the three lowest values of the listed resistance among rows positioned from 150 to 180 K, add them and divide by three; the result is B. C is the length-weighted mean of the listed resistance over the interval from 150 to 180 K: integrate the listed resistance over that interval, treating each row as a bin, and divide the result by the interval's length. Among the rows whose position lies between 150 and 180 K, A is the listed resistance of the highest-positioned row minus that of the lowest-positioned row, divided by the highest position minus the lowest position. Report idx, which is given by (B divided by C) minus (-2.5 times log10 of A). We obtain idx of -3.1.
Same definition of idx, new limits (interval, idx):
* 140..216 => -6.2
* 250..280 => -3.5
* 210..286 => -8.5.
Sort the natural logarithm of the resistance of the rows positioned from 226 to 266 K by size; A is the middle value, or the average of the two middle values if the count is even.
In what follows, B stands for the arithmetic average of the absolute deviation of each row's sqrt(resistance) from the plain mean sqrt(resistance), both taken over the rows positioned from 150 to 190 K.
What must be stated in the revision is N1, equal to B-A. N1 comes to -0.16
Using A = 0.31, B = 0.153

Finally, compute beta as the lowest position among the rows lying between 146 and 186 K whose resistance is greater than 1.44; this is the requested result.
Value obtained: 178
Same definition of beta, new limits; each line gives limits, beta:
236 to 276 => 238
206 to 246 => 208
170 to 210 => 178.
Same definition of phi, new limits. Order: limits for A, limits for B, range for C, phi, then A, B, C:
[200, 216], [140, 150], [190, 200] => 0.41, 1.50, 1.3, 1.54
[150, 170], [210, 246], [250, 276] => 0.80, 0.86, 1.5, 1.00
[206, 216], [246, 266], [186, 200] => 0.31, 1.49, 0.9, 1.54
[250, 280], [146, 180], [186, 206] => 0.41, 1.06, 1.1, 1.53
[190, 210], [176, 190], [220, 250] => 0.52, 1.52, 1.5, 1.44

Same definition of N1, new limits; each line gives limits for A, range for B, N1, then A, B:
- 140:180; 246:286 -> 0.00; 0.13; 0.125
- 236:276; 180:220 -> -0.16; 0.17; 0.011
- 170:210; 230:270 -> -0.29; 0.42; 0.127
